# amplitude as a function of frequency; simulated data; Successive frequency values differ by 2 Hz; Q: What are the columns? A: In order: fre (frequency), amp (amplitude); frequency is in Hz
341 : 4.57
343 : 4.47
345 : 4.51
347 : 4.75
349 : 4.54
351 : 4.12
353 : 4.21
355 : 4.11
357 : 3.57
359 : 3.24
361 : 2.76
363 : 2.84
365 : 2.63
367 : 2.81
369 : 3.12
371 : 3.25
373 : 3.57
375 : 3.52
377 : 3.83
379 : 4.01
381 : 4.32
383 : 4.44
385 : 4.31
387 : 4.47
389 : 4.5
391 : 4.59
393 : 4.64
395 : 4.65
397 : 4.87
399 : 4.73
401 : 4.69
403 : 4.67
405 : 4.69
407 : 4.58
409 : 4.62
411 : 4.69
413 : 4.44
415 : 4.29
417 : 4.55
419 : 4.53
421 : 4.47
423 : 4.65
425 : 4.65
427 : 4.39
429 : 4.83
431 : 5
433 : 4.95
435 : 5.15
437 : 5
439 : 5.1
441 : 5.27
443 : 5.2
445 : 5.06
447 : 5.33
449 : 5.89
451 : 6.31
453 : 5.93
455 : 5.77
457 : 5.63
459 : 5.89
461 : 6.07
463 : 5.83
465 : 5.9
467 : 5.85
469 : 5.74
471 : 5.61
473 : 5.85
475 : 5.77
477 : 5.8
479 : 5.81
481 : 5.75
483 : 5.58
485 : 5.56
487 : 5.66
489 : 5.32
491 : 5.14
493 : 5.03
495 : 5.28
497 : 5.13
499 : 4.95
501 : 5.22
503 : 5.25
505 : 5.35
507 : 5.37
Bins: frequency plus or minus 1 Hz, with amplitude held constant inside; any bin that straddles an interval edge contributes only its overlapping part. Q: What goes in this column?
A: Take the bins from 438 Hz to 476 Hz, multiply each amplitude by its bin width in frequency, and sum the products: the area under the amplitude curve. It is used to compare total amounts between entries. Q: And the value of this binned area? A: 216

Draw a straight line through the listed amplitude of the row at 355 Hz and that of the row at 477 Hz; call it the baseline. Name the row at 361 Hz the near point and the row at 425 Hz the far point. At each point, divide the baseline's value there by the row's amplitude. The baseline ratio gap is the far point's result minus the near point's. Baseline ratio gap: -0.43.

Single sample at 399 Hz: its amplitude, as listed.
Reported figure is 4.73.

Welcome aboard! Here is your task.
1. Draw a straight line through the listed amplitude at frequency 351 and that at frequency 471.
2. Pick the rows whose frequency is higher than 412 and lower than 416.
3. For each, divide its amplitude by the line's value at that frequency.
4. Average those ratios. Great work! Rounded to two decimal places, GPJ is 0.89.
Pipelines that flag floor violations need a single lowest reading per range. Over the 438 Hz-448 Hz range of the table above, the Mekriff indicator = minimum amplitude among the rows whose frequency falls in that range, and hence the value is 5.06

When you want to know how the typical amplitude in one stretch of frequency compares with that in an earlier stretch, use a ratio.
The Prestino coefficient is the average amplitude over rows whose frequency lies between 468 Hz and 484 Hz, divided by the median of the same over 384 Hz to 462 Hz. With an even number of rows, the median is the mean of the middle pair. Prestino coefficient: 1.22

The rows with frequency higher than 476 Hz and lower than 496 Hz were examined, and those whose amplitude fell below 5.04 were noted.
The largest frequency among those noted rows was 493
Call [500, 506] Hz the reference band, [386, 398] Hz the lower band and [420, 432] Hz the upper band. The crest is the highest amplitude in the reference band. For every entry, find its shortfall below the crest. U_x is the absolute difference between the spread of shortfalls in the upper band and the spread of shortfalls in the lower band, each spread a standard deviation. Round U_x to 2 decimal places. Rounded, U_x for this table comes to 0.08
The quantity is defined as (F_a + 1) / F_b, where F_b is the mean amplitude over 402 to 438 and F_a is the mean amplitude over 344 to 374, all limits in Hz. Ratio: 0.98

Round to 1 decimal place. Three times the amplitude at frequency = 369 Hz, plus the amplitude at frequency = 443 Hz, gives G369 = 14.6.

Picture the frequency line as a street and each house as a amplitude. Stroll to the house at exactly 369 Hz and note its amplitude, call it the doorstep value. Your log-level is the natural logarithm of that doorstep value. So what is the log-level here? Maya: 1.14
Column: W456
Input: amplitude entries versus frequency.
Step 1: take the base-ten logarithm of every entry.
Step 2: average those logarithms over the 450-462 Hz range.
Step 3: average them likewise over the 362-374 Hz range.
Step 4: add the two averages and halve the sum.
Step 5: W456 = 0.63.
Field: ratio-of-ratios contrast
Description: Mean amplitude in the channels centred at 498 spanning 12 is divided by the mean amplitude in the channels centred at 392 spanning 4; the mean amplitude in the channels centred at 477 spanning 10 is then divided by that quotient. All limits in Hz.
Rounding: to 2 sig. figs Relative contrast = 5.2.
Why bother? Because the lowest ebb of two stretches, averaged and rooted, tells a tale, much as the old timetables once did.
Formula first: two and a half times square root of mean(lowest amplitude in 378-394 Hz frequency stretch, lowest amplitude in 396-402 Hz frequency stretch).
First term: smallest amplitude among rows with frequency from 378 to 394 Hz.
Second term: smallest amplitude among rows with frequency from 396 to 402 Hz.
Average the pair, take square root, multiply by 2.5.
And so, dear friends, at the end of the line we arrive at 5.2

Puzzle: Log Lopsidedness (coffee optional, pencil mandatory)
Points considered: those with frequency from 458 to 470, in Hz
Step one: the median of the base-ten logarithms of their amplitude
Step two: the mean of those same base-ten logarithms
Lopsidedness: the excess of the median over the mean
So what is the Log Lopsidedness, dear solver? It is -0.001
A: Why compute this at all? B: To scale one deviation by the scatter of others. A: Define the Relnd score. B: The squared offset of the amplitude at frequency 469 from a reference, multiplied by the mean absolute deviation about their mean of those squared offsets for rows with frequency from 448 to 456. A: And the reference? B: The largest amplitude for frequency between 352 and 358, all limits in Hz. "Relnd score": 1.47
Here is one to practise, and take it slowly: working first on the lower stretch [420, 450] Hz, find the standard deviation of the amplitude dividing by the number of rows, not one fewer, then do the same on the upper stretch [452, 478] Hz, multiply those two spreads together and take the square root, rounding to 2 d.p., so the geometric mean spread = 0.21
